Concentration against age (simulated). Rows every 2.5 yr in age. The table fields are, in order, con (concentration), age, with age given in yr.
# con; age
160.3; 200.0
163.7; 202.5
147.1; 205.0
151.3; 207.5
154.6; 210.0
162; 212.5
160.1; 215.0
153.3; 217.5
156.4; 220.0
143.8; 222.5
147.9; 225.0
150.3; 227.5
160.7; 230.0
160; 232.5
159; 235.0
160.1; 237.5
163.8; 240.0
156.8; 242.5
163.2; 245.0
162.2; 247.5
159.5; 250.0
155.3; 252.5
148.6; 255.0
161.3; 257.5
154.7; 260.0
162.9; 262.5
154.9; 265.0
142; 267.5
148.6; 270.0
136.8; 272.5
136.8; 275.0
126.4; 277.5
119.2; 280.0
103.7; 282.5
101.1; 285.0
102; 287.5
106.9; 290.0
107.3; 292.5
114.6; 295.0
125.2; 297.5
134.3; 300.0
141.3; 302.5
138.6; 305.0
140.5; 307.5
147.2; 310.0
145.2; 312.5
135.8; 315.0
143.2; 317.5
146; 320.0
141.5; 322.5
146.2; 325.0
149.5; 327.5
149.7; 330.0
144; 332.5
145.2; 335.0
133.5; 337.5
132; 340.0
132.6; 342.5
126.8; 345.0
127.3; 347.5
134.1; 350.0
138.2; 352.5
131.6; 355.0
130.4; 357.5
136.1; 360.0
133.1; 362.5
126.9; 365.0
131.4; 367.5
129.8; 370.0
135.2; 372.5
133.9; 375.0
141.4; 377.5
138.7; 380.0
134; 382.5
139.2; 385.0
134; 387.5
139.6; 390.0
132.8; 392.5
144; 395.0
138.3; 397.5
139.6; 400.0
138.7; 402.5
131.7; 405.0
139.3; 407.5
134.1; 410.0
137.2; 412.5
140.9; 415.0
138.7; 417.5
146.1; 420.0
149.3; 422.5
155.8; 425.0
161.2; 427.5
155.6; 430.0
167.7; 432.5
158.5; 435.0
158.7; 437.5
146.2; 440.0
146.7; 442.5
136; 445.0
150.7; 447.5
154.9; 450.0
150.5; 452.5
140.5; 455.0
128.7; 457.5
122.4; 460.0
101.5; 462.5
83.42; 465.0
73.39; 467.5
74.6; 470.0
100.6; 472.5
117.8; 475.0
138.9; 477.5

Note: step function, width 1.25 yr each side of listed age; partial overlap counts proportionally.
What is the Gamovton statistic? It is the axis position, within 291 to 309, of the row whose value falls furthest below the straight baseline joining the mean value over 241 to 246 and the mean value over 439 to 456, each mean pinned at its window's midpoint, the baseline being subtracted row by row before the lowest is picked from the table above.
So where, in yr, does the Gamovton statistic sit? 292.5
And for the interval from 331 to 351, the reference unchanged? 345.0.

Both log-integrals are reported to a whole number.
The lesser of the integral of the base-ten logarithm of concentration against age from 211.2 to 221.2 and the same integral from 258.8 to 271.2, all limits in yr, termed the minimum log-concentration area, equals 22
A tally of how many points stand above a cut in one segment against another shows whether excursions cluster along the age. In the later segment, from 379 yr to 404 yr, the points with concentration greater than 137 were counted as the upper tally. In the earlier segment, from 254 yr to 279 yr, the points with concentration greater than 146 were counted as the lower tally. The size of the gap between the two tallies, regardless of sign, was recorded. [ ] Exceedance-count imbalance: 1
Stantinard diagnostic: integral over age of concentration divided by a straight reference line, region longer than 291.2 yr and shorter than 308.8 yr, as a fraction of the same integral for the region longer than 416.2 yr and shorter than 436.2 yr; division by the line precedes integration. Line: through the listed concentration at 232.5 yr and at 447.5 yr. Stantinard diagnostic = 0.71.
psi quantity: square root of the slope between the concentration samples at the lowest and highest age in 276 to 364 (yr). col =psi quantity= 0.3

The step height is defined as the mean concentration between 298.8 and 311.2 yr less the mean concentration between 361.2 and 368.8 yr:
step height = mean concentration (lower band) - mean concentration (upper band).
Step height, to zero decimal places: 10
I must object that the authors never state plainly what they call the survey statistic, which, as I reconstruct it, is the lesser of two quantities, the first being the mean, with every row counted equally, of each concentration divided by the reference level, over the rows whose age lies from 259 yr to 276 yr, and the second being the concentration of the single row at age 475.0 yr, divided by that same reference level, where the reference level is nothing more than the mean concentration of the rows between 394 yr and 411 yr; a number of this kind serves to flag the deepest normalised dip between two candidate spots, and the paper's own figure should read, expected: 0.85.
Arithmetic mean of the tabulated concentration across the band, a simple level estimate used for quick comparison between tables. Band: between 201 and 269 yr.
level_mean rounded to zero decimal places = 156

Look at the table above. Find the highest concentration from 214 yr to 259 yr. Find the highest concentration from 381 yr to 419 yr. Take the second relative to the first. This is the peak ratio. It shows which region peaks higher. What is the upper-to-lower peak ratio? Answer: 0.88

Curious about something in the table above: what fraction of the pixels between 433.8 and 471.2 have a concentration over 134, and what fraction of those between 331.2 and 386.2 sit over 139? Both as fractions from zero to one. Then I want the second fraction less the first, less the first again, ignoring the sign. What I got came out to 1.0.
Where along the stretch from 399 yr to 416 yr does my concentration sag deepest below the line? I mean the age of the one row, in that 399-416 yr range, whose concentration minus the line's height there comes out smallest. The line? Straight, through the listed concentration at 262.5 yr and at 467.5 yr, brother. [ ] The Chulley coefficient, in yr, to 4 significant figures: 405.0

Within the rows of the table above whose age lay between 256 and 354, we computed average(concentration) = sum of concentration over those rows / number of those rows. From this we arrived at 135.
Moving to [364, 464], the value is 141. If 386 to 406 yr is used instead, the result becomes 137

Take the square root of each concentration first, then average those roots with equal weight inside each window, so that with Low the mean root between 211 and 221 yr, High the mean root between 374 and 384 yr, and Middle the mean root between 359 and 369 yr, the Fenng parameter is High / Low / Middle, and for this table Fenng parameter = 0.081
